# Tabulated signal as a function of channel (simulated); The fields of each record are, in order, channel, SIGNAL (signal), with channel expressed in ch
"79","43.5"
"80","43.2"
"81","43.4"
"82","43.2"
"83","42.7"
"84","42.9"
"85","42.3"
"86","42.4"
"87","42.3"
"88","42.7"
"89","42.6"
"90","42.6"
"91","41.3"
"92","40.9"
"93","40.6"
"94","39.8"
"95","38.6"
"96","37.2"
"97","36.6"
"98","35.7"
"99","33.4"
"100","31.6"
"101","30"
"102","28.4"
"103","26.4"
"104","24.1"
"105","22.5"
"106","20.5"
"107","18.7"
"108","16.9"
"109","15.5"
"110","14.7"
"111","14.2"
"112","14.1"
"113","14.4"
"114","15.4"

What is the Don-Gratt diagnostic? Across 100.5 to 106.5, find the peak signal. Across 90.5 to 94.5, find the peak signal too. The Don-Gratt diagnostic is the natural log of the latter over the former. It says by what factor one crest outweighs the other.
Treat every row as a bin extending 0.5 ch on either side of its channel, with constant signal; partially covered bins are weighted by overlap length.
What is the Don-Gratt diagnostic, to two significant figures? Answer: 0.32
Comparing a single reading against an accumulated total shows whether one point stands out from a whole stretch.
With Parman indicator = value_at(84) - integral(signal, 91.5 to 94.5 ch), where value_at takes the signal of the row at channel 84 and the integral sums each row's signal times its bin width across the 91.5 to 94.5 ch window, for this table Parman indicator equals -78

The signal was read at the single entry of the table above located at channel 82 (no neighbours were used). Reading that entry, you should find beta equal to 43.2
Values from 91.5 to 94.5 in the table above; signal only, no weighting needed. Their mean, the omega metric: 40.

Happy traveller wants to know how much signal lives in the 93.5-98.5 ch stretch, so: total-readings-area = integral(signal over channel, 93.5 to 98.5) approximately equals 188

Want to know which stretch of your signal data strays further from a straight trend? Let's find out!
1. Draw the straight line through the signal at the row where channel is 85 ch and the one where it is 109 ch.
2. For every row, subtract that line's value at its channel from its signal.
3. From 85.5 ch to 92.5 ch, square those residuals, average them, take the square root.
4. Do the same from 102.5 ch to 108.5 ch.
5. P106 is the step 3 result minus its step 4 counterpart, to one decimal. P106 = 2.2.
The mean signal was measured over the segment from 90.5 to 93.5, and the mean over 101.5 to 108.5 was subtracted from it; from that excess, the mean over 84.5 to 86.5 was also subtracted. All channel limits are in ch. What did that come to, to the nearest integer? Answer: -24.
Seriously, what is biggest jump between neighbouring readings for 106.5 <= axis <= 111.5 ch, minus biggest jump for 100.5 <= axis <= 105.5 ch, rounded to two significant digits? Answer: -0.50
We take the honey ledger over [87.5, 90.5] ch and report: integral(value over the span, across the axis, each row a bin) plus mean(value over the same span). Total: 171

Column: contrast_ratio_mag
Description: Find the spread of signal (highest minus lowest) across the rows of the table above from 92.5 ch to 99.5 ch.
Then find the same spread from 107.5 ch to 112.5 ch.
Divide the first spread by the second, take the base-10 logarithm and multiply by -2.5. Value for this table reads -1.0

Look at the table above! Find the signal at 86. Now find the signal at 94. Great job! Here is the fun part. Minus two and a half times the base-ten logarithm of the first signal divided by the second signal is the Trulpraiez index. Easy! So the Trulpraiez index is -0.1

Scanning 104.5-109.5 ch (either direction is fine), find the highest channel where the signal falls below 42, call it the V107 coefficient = 109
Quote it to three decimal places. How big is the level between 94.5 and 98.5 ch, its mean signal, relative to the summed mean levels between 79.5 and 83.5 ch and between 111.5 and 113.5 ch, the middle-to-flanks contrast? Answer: 0.645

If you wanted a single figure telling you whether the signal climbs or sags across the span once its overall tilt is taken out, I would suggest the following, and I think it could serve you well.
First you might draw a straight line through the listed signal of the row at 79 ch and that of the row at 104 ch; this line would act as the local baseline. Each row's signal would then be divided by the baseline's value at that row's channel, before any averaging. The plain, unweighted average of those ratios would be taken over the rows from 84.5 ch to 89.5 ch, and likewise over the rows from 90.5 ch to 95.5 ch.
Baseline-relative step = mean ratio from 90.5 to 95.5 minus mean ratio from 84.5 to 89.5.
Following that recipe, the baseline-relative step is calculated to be 0.094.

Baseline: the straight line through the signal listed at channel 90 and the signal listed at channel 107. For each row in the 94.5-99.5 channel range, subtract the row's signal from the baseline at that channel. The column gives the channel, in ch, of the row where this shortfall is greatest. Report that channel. 95 ch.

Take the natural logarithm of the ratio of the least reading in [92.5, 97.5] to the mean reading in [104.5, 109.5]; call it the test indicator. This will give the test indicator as 0.67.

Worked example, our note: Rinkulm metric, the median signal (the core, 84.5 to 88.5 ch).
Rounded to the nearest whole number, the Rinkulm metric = 42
